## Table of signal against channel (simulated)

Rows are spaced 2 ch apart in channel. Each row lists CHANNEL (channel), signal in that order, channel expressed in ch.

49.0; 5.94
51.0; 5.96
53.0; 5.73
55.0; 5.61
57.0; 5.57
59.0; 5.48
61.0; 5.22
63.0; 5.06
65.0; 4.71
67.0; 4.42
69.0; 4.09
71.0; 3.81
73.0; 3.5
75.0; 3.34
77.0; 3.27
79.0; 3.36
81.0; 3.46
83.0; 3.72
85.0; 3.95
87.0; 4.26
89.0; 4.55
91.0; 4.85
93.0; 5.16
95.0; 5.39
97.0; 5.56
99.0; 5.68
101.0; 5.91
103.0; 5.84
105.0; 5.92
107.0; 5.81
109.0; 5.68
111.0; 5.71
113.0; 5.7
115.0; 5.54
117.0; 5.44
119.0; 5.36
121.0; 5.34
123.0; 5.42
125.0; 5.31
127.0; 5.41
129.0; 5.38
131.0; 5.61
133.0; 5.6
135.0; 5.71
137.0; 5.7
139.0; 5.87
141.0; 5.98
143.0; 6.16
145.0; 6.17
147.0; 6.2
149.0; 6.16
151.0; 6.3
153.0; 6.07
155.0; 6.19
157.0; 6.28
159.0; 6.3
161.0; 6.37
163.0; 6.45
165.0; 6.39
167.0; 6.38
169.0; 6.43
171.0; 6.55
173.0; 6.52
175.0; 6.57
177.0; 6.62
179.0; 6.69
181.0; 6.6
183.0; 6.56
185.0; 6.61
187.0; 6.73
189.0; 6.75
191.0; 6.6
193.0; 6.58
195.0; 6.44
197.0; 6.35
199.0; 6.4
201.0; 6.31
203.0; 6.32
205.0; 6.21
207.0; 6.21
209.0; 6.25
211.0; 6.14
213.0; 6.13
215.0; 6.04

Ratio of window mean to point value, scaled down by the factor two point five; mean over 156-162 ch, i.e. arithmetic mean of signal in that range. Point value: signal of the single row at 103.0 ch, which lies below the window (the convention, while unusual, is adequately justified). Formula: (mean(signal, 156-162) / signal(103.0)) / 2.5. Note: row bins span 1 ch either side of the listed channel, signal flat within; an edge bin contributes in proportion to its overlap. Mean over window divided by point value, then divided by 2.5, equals 0.433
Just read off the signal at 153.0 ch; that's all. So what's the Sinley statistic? 6.07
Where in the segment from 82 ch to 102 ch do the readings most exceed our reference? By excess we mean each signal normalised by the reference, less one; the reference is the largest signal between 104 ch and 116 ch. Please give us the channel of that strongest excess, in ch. 101.0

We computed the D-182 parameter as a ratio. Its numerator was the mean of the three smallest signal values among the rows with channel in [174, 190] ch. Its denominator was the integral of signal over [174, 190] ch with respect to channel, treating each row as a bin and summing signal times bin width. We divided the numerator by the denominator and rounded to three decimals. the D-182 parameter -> 0.062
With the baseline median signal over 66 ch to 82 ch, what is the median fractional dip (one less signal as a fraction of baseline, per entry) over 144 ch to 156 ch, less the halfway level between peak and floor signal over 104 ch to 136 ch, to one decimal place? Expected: -6.4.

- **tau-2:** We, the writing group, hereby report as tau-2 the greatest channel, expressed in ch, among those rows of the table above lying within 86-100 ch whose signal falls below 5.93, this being 99.0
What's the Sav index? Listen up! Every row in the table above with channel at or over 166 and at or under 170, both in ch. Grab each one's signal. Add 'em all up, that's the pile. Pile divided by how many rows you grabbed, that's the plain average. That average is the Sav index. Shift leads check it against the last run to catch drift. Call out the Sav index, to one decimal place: 6.4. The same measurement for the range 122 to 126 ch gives 5.4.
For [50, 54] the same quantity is 5.8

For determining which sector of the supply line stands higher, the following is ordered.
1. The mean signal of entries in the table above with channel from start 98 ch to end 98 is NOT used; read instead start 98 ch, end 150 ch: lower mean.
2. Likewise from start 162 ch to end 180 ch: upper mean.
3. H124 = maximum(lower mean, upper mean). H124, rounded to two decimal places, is 6.51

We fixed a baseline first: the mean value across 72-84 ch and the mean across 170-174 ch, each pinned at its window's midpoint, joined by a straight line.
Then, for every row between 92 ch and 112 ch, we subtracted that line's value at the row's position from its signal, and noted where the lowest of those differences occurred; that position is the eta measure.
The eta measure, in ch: 111.0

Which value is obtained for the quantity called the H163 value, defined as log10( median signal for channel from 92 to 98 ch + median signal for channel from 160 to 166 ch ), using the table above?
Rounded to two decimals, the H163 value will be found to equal 1.07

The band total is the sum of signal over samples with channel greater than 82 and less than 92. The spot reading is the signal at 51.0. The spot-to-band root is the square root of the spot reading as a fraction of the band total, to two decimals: 0.53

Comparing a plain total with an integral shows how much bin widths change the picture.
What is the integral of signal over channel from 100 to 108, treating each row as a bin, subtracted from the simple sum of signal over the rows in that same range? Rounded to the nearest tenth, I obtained -23.5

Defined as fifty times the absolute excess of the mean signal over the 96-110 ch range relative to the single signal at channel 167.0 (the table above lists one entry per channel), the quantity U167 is 30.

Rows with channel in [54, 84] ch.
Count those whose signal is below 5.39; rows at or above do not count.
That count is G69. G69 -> 12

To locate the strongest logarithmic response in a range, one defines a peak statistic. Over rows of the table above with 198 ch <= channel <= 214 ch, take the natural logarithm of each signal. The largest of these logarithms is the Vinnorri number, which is 1.86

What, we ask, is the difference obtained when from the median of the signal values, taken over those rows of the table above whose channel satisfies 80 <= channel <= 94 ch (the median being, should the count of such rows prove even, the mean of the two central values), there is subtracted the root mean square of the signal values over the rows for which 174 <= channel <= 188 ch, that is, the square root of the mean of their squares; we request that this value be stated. -2.4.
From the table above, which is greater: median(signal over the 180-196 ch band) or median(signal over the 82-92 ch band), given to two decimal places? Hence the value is 6.60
